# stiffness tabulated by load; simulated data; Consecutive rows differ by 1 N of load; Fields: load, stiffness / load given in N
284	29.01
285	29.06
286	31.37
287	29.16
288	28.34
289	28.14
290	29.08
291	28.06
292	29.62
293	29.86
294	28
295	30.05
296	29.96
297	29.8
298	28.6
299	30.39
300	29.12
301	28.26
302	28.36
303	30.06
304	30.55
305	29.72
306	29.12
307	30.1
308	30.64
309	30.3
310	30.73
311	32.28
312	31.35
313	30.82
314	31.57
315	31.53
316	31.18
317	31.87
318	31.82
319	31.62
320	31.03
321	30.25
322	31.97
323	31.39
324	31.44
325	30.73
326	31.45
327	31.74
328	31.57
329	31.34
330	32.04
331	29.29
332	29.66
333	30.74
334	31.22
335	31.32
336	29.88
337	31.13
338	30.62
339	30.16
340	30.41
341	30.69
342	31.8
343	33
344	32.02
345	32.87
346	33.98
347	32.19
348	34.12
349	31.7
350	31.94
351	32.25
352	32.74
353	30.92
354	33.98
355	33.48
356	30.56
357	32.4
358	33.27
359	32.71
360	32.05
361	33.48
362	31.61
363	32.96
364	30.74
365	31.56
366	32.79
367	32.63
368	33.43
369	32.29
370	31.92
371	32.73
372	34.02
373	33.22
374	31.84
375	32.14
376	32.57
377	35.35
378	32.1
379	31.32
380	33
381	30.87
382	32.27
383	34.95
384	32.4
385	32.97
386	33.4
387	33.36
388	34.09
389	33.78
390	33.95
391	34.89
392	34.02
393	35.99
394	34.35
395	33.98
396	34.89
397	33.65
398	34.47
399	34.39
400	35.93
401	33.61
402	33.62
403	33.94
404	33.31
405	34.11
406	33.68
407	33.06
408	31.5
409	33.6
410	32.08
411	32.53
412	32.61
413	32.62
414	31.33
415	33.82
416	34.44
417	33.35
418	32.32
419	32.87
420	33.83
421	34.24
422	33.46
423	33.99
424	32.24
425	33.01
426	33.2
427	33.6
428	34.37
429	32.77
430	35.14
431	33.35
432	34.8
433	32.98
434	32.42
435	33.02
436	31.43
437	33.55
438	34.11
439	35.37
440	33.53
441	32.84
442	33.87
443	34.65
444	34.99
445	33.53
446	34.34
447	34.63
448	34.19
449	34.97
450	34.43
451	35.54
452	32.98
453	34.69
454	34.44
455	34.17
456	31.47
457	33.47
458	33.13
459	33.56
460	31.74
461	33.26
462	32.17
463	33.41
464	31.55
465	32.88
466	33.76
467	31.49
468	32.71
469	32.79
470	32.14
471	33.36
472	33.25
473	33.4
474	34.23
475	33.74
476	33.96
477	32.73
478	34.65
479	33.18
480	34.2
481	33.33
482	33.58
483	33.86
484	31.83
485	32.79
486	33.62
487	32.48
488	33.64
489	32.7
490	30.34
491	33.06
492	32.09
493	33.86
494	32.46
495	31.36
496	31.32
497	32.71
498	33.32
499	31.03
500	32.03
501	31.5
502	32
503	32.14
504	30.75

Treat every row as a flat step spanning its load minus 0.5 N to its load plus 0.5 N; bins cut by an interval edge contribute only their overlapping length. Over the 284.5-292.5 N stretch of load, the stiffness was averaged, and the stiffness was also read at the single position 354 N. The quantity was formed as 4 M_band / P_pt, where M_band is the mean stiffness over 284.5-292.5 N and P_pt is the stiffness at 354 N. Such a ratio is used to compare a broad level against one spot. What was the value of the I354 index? 3.43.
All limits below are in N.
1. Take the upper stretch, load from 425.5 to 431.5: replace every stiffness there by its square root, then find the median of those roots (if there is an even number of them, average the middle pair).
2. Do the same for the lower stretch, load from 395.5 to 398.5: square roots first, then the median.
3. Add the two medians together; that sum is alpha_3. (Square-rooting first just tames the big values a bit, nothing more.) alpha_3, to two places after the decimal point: 11.66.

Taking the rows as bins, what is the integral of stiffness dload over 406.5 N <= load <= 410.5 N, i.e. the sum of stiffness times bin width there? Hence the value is 130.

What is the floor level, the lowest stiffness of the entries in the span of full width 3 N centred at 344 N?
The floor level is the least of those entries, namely 32.02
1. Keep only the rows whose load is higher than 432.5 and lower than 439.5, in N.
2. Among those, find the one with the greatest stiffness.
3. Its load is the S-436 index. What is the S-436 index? 439 N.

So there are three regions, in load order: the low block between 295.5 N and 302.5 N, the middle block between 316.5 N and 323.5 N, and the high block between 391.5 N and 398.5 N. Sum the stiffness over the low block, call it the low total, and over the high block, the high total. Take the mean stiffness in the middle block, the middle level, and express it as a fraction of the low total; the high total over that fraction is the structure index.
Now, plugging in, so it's 1571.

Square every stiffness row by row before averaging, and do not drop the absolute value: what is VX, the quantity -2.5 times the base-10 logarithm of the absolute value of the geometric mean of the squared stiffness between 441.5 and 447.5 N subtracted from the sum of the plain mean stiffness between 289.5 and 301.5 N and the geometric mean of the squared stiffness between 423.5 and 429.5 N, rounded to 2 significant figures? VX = -4.2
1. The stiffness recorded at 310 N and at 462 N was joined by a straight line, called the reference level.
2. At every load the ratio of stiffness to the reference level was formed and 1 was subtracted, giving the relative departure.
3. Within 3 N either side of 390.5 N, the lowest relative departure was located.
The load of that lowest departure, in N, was 389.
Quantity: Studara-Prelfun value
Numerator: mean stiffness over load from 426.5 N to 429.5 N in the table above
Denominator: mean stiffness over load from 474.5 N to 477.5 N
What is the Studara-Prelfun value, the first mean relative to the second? 1.00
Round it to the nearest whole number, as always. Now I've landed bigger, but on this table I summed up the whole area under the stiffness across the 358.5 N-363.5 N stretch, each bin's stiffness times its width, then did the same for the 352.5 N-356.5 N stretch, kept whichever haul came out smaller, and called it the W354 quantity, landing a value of 129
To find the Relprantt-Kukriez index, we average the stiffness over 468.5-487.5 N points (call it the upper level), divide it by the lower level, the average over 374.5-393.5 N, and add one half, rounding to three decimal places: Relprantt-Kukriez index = 1.500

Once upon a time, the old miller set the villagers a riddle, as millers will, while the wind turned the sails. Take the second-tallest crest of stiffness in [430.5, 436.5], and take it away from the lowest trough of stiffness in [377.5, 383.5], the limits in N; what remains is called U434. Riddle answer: -2.5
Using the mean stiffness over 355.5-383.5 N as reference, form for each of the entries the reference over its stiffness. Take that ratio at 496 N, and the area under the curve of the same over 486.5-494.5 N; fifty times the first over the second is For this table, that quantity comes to 6.5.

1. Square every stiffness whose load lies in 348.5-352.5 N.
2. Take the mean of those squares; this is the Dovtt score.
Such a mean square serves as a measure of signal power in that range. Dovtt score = 1034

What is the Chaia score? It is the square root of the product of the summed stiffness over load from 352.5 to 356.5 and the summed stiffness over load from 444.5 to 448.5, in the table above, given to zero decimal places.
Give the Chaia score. 133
